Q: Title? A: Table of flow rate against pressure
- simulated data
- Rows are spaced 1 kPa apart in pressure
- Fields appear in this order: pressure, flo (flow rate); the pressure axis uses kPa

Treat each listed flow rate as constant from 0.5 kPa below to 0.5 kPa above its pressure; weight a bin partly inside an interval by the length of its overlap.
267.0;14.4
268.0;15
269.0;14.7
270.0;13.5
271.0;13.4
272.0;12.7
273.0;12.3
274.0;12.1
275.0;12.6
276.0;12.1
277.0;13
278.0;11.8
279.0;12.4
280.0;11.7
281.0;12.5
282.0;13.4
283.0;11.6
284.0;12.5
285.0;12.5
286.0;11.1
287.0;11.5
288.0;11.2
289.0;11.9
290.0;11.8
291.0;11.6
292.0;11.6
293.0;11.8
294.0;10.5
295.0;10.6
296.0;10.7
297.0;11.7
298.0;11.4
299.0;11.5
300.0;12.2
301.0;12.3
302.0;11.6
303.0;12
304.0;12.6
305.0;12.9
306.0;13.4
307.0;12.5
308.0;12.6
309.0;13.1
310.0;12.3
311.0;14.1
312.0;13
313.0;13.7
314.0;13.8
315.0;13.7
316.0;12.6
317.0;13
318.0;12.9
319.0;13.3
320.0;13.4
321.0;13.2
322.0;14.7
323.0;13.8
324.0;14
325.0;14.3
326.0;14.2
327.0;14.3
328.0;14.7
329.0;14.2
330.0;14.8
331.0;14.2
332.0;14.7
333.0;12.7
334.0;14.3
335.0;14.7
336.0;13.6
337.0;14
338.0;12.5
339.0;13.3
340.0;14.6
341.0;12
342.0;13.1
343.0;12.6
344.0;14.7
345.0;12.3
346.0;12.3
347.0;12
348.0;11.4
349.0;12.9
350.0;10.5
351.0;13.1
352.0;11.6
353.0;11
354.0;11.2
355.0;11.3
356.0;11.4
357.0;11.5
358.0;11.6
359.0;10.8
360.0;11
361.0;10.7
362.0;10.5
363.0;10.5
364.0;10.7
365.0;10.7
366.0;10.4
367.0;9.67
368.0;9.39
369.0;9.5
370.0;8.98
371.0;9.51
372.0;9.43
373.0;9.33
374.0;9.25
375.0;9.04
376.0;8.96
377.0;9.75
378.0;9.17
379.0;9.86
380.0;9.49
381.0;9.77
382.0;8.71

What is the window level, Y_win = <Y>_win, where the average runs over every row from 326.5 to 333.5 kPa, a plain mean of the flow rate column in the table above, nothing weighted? 14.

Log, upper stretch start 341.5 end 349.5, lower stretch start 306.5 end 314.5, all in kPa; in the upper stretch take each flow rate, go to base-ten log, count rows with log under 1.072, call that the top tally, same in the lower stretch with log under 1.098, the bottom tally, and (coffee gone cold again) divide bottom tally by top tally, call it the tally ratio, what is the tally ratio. 2.0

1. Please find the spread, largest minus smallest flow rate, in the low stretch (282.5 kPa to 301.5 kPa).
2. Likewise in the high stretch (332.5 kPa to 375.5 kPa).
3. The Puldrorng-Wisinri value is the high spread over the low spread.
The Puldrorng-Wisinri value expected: 2.9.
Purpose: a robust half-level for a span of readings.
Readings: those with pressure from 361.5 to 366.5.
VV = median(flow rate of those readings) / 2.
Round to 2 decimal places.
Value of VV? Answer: 5.25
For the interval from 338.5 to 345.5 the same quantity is 6.55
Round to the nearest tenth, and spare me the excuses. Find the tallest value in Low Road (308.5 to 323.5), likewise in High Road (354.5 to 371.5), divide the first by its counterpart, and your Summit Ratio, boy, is 1.3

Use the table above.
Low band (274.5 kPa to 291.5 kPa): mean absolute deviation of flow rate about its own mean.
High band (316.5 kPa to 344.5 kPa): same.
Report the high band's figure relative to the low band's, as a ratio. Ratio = 1.33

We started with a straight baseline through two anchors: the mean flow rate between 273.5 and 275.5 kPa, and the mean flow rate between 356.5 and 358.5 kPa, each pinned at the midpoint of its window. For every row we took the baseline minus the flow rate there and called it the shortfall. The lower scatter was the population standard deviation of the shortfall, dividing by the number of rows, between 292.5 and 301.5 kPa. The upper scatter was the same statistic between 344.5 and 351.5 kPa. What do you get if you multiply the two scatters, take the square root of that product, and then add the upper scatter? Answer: 1.56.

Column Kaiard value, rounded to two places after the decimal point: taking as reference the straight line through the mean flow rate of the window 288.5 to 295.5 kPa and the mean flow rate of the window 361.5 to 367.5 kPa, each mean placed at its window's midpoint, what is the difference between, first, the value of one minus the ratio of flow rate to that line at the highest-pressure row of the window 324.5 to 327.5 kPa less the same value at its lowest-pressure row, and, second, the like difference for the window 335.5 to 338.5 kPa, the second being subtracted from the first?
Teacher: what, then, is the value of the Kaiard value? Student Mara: -0.10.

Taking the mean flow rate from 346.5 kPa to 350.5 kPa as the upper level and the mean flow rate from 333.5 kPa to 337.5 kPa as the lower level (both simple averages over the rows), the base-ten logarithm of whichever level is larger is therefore 1.151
